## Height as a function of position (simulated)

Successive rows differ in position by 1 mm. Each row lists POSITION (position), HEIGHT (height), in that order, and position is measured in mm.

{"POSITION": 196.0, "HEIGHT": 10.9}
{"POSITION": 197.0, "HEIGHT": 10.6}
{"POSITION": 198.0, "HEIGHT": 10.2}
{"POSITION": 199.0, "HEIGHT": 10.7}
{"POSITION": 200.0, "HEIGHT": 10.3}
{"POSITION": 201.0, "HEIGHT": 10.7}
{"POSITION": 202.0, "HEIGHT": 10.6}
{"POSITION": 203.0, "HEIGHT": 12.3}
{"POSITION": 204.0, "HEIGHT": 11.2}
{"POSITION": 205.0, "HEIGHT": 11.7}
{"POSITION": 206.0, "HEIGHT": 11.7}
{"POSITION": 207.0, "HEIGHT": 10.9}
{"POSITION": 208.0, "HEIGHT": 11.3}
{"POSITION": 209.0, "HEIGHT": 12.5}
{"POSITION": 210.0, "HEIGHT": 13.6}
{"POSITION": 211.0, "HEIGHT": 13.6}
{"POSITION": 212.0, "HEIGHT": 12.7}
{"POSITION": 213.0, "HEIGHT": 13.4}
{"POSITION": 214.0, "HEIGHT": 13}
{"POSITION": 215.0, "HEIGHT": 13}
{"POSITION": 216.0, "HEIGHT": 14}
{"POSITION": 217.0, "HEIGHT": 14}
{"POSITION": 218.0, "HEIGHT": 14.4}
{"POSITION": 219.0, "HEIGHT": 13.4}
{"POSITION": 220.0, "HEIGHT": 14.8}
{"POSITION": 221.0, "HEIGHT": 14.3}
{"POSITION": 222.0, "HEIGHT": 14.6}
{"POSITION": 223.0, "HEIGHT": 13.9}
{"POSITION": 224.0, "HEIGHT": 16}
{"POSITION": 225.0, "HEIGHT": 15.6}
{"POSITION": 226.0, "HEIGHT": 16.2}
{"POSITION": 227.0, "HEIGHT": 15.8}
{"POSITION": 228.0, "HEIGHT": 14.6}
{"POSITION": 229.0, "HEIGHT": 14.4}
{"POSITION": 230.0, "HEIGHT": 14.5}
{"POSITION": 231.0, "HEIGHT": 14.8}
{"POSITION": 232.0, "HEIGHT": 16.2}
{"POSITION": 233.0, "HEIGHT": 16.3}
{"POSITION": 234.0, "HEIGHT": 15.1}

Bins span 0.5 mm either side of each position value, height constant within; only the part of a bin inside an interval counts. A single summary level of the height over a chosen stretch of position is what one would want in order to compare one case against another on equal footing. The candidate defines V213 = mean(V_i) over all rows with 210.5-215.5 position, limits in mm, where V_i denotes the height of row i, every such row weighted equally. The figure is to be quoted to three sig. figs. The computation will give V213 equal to 13.1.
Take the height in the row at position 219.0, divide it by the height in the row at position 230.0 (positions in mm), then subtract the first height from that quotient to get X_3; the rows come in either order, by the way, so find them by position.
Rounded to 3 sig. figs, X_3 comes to -12.5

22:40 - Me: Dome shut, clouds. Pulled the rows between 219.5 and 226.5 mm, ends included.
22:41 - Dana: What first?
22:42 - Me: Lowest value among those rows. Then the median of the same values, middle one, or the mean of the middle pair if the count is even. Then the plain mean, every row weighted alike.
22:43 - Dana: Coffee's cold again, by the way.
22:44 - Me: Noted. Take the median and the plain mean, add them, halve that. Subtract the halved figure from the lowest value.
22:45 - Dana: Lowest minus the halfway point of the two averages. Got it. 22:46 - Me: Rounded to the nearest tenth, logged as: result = -1.0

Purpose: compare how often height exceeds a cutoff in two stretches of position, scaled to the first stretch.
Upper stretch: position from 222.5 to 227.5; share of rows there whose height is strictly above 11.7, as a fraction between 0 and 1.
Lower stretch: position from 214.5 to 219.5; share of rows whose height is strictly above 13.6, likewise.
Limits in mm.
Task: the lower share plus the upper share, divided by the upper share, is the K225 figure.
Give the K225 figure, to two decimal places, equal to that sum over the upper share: 1.60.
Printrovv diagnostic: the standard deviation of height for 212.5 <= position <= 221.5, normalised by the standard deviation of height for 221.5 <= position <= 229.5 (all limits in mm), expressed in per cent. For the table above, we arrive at 75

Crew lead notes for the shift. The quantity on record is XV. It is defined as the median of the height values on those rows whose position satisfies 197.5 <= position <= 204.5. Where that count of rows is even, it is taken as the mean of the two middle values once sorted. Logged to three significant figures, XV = 10.7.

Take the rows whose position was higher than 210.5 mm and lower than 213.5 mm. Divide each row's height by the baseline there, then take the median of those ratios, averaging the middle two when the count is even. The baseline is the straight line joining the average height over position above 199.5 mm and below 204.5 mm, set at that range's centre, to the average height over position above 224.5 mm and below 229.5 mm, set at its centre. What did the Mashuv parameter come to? 1.038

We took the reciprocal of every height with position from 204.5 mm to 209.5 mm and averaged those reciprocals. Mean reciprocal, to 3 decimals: 0.086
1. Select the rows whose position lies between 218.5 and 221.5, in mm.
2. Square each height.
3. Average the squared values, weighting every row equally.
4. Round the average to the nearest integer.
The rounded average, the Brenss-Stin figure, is 201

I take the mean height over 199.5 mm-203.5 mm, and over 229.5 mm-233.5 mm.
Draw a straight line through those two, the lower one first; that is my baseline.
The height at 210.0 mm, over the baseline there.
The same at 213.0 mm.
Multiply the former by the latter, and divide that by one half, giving 2.35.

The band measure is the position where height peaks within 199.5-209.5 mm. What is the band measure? 209.0 mm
